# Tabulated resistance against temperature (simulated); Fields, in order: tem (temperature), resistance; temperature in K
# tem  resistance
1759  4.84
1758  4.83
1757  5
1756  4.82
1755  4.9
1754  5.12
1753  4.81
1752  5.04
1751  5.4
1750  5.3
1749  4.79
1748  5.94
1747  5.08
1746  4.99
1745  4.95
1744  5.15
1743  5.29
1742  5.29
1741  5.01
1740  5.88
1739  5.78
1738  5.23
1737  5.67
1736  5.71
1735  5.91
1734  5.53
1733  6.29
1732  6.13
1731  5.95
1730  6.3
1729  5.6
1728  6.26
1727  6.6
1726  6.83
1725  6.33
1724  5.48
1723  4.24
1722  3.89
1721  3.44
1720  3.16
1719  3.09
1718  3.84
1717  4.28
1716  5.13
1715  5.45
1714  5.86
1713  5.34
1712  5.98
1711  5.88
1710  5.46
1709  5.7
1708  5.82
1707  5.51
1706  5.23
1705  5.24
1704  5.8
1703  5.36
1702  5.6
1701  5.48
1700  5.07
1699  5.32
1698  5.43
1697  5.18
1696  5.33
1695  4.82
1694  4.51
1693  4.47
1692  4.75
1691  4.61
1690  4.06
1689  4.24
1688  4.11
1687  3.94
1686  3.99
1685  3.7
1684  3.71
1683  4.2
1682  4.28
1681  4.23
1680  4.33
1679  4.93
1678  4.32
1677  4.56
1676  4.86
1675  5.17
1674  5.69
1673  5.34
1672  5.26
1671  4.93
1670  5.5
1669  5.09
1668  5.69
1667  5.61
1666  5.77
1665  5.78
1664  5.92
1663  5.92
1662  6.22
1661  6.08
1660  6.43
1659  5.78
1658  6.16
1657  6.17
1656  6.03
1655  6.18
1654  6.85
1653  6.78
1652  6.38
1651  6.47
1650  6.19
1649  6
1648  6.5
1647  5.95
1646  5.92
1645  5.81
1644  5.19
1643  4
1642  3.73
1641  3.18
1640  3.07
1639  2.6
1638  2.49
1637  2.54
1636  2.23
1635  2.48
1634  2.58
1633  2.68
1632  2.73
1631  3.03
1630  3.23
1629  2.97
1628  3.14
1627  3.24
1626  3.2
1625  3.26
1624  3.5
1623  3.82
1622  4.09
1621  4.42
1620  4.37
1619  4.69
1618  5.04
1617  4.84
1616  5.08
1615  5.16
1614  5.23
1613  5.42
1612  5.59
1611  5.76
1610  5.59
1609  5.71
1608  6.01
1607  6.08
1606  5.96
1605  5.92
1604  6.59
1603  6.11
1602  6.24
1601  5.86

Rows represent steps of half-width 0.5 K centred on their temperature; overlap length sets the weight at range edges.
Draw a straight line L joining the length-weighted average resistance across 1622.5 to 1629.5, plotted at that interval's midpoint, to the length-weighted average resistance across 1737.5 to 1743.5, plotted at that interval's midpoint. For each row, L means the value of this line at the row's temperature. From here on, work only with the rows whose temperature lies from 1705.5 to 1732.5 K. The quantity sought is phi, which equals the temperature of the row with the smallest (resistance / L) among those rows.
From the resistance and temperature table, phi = 1719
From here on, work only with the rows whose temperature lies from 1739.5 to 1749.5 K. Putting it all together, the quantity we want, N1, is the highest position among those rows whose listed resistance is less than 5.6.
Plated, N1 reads 1749 K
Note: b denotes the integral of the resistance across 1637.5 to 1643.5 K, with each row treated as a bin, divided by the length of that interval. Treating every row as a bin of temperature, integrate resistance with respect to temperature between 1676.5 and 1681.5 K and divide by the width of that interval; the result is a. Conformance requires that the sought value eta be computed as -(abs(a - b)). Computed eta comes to -1.3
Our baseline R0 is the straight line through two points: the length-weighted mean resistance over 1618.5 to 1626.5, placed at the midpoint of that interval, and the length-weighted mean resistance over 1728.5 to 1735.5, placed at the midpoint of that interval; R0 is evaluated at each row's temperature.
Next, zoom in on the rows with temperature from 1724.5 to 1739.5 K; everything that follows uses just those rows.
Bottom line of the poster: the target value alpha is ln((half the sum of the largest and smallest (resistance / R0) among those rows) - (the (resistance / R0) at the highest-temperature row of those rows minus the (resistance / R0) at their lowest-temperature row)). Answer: 0.14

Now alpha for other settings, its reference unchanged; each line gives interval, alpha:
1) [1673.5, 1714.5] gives 0.07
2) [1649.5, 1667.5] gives 0.45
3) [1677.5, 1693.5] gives -0.13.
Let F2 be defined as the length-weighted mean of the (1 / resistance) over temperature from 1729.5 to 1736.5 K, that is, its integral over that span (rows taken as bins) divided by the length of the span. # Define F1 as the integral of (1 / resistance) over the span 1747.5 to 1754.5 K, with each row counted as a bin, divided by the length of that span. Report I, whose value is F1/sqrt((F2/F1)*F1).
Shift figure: 0.47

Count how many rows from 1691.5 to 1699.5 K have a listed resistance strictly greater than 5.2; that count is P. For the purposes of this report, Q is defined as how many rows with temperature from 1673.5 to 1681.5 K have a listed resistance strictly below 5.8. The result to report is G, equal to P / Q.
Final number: 0.4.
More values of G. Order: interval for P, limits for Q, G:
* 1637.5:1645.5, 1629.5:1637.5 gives 0.1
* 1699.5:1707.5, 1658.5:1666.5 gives 2.3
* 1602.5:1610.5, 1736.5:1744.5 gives 1.1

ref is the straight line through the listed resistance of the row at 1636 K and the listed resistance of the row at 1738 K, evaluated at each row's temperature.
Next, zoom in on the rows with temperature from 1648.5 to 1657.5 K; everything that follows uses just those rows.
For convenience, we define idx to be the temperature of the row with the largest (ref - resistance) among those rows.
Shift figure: 1656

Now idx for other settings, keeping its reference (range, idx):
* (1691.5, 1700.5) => 1693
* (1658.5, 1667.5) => 1667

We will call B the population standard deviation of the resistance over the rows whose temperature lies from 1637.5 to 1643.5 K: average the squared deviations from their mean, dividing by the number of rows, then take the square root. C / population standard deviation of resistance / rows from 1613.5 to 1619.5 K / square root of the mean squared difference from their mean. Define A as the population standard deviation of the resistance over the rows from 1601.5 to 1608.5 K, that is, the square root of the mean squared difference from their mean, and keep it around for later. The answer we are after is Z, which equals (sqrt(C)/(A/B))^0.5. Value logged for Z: 1.06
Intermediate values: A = 0.2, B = 0.548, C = 0.19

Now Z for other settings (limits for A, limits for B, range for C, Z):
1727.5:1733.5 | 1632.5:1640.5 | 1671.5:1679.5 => 0.76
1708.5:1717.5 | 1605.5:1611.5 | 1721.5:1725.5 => 0.59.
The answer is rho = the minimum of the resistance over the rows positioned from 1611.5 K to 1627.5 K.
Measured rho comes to 3.2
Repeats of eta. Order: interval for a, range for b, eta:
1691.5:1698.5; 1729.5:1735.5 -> -1.1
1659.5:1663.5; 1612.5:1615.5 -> -0.9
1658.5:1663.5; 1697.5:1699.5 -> -0.7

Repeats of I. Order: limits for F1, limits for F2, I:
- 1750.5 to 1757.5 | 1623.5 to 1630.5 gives 0.36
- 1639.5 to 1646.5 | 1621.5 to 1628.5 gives 0.45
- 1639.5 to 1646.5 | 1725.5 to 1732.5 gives 0.60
